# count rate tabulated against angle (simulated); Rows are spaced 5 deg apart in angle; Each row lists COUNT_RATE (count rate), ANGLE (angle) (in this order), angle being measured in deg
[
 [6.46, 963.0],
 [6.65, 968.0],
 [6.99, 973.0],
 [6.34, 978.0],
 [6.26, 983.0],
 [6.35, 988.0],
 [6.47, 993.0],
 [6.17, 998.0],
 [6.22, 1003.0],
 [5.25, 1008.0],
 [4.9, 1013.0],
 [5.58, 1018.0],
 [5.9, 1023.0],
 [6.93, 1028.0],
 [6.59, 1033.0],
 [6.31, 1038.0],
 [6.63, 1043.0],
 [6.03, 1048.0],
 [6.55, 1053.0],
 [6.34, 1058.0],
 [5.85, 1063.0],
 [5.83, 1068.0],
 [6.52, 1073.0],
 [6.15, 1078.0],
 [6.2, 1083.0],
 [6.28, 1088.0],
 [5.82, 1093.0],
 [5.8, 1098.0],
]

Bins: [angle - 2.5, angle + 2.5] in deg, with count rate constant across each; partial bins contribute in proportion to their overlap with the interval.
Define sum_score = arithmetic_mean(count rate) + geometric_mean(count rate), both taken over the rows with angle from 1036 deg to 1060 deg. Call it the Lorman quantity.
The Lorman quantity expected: 12.7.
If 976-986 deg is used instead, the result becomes 12.6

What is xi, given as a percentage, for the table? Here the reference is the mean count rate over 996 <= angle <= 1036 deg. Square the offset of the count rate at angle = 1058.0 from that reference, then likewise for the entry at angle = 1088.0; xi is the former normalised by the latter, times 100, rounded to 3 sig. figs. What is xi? 139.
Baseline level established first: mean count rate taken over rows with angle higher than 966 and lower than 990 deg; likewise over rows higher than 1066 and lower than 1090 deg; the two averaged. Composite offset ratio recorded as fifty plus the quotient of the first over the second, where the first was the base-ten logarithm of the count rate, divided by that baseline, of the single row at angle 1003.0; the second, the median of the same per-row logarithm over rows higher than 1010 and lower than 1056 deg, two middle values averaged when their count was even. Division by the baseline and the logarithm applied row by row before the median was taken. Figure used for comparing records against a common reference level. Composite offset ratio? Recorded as 53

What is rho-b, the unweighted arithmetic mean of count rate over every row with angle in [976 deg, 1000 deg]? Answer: 6.32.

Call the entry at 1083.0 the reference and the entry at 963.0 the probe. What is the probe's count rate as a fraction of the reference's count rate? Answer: 1.04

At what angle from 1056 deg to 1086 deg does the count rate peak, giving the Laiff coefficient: 1073.0 deg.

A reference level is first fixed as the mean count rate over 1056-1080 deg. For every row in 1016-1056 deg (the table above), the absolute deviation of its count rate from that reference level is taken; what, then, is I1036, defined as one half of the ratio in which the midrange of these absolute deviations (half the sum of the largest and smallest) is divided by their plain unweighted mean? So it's 0.56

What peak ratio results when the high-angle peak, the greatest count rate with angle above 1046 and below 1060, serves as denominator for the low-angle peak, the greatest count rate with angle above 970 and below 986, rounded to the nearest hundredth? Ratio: 1.07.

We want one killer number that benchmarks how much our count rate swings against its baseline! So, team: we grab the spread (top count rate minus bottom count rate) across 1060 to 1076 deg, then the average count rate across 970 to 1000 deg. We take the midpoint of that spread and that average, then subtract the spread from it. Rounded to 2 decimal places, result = 2.87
